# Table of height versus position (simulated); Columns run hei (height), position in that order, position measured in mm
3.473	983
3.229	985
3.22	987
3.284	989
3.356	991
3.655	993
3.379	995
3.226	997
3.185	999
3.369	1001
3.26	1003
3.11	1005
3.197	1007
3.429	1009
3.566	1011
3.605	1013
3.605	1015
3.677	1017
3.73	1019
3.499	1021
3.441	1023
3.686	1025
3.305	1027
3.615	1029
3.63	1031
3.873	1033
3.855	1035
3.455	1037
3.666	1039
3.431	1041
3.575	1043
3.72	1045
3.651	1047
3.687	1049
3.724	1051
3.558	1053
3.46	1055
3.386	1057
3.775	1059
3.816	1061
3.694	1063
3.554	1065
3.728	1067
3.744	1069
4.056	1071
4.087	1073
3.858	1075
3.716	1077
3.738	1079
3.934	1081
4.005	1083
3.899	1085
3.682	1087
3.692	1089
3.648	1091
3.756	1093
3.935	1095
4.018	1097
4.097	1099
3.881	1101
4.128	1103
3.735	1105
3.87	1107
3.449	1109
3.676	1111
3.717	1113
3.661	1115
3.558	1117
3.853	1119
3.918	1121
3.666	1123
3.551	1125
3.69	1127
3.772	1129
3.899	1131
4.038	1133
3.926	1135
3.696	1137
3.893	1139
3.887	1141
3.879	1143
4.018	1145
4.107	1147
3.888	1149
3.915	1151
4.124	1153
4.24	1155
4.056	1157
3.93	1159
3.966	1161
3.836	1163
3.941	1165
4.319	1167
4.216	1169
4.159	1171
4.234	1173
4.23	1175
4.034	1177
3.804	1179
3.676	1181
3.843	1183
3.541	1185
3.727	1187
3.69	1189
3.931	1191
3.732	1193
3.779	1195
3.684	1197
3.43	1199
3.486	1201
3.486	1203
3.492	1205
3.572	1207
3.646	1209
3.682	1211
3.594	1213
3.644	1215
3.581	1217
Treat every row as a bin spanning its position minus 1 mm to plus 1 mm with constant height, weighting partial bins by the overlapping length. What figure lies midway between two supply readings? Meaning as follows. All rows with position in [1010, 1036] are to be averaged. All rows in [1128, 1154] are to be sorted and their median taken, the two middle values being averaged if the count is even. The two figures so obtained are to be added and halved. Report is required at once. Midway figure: 3.76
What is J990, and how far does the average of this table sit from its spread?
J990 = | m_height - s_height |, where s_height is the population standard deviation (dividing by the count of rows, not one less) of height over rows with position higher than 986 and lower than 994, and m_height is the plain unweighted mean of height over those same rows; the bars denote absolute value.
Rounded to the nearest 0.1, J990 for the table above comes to 3.2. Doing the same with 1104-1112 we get 3.5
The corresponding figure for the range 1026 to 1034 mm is 3.4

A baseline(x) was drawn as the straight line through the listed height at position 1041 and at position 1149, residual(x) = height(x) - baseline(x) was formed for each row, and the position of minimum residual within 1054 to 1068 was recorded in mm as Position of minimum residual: 1057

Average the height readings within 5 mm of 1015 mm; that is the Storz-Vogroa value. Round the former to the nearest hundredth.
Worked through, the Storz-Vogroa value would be 3.64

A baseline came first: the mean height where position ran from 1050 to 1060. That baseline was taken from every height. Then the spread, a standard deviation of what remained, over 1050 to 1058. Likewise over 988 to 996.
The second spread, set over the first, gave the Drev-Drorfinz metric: 1.1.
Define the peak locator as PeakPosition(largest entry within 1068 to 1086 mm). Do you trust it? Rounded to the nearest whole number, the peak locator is 1073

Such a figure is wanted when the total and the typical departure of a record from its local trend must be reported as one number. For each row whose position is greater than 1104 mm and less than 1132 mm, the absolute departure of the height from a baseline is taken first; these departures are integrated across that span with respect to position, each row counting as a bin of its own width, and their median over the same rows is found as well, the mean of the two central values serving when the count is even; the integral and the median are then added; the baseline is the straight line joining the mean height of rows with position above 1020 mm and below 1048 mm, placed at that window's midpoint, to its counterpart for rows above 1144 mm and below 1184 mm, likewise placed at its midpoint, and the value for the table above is 4.90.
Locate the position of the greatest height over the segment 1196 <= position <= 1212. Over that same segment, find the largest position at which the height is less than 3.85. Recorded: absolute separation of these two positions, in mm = 14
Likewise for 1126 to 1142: 4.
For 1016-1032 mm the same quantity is 12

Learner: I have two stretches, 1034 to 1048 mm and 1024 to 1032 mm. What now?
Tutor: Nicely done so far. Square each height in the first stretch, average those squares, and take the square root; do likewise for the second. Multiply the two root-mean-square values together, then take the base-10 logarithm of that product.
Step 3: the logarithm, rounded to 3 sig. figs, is 1.11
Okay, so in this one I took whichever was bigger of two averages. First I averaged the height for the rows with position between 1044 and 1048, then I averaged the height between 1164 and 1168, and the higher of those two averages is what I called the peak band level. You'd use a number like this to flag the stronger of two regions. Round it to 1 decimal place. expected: 4.1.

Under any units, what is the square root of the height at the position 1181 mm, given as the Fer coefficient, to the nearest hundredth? 1.92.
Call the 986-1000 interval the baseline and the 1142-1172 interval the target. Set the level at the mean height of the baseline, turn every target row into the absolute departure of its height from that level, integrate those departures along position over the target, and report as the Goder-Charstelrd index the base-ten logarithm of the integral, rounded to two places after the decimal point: 1.33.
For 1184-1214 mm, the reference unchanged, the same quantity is 0.96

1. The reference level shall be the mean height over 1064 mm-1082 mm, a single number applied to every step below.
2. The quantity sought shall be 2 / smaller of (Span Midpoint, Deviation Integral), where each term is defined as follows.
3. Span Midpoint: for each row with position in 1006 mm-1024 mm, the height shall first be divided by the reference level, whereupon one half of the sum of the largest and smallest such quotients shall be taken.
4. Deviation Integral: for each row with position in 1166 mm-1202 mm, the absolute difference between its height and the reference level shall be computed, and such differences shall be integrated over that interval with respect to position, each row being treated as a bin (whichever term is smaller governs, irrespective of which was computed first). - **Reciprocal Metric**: 2.21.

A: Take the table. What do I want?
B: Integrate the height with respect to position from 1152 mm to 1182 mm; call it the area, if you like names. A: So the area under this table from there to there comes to 122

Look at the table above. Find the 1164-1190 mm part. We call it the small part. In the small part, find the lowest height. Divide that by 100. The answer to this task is 0.0354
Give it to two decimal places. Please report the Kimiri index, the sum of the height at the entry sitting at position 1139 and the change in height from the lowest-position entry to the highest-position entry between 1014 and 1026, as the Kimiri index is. 3.97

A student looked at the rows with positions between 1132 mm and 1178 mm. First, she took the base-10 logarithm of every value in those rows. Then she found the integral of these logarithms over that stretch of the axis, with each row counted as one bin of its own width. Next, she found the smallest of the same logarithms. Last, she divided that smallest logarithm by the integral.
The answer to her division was 0.0204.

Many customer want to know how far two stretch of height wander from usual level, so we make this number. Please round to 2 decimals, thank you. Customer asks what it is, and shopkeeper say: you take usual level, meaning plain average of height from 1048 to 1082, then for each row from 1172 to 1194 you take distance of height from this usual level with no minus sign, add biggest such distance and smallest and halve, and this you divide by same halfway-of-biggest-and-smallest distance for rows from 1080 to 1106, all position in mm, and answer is 1.28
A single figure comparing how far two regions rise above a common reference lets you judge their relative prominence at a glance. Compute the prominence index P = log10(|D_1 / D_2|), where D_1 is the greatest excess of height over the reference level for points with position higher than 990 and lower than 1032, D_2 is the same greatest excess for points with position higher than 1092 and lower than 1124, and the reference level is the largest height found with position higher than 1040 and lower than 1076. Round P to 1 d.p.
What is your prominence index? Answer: 0.9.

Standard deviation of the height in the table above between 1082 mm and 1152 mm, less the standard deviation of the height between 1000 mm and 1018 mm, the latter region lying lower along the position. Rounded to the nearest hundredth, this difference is -0.03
